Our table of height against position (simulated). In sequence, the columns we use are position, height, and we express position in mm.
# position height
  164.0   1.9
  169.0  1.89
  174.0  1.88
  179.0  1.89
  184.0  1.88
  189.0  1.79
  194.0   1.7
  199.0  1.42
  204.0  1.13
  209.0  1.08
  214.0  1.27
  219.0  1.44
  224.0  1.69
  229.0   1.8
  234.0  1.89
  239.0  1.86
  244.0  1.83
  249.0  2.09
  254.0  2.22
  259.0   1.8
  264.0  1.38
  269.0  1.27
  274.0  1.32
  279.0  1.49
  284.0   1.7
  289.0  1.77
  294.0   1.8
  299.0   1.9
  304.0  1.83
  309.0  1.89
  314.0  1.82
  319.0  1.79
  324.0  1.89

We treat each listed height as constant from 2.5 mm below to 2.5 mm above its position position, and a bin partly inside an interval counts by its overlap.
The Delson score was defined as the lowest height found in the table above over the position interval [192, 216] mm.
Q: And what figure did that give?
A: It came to 1.08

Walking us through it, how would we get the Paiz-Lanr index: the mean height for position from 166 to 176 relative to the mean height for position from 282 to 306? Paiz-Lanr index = 1.0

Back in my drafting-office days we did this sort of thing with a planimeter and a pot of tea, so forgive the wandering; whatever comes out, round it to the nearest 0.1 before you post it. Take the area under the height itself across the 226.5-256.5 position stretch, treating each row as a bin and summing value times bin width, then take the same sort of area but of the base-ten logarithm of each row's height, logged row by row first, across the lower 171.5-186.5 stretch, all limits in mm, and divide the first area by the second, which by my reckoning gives 14.2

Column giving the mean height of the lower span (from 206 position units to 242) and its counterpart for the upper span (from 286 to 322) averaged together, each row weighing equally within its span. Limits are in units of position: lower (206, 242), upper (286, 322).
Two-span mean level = 1.70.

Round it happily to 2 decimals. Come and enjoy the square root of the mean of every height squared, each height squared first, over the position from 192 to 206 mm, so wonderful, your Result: 1.44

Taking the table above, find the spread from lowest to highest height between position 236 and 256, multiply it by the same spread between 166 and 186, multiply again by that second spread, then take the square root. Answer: 0.01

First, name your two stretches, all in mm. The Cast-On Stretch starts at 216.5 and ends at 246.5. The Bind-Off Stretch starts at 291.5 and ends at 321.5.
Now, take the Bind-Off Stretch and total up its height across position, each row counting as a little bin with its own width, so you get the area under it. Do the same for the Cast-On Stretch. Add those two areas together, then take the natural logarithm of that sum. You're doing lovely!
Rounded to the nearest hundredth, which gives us 4.68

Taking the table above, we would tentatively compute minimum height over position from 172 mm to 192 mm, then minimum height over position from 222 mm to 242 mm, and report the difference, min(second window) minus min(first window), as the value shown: -0.1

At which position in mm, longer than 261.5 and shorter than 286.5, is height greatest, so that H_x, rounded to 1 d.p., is 284.0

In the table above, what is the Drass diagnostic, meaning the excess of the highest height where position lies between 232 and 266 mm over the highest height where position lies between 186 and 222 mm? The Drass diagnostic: 0.430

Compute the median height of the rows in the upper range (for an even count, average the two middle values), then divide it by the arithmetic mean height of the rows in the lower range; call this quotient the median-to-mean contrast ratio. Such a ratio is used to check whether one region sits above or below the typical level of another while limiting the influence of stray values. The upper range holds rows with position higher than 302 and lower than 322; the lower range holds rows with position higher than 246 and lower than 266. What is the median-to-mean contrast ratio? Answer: 0.97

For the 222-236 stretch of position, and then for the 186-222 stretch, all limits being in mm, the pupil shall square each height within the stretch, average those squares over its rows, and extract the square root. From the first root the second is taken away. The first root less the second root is 0.37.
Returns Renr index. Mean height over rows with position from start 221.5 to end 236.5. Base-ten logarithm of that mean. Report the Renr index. 0.254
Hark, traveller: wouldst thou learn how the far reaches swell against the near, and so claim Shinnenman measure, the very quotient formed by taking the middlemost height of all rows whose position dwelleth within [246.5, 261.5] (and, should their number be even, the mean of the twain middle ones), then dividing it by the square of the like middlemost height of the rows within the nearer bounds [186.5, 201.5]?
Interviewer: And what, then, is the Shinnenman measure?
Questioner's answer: 0.72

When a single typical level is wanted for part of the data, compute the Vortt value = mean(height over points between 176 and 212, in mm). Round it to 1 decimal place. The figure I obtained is 1.6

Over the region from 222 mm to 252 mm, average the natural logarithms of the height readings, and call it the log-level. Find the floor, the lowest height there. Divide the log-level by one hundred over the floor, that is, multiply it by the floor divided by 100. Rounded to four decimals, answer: 0.0105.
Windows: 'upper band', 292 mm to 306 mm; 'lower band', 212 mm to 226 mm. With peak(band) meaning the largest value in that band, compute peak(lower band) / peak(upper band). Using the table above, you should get 0.89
